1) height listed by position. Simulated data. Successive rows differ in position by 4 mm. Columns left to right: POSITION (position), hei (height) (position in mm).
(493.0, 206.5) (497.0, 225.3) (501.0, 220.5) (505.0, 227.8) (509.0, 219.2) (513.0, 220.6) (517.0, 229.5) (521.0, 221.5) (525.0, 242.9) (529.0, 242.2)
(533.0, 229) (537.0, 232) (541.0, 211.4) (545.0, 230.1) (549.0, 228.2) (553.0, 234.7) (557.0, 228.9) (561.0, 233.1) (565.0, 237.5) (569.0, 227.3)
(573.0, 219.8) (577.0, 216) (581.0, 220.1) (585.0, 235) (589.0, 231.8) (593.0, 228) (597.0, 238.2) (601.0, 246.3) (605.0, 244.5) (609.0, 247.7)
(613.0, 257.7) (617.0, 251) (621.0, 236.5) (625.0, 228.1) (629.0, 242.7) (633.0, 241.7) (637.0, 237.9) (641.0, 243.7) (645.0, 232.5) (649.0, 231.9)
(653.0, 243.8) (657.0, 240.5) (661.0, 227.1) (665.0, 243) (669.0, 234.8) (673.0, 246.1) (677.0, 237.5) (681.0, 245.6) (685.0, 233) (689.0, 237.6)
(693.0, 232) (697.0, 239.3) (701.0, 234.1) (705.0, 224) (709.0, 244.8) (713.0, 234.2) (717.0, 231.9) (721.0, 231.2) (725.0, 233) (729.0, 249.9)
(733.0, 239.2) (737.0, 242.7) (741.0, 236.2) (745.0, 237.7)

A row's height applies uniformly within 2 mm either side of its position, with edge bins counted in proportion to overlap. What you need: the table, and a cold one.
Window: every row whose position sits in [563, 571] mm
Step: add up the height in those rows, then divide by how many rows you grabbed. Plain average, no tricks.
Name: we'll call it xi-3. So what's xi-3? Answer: 232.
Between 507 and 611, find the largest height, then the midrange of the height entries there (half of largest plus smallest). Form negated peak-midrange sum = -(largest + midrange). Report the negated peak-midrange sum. -477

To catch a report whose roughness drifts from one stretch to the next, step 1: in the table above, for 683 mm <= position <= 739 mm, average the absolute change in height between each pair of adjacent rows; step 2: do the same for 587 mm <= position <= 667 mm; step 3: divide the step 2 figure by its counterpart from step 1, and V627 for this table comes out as 1.0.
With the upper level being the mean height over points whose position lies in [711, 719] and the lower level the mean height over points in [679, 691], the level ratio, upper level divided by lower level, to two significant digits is 0.98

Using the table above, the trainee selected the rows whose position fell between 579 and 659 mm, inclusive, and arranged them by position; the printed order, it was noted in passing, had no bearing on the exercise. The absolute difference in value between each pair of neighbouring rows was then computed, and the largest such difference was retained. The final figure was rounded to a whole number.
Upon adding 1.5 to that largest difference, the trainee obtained 16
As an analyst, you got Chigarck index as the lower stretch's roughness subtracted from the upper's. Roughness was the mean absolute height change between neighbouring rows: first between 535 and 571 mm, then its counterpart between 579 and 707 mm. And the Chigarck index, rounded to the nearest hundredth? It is -1.04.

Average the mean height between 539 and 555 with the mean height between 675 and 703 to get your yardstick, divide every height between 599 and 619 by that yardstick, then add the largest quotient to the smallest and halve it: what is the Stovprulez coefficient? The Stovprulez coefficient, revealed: 1.08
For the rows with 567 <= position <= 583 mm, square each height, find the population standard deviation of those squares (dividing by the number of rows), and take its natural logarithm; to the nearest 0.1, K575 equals 7.5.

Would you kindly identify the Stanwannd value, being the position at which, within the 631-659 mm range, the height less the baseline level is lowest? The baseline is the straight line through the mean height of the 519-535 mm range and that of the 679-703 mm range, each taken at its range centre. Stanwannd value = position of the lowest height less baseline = 649.0 mm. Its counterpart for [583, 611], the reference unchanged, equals 593.0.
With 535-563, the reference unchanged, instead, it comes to 541.0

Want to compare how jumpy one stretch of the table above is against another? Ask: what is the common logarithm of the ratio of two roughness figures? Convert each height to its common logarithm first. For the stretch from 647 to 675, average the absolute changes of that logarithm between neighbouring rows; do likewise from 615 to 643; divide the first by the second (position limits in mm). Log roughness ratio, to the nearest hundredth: 0.13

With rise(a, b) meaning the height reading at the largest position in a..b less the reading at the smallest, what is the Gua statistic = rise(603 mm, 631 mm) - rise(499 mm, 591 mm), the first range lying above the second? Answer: -13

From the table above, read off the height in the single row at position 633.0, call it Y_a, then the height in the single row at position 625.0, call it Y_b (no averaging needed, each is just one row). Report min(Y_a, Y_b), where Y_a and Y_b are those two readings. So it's 228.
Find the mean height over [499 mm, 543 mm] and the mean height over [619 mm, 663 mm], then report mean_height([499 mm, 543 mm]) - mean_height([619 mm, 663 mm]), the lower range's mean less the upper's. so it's -10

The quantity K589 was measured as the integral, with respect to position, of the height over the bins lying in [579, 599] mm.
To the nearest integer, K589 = 4612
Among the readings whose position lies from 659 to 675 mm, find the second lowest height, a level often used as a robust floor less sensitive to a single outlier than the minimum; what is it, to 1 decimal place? 234.8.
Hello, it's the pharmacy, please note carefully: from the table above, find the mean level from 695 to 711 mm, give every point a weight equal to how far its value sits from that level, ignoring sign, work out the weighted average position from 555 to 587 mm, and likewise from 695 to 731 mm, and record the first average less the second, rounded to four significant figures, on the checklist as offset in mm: -141.6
